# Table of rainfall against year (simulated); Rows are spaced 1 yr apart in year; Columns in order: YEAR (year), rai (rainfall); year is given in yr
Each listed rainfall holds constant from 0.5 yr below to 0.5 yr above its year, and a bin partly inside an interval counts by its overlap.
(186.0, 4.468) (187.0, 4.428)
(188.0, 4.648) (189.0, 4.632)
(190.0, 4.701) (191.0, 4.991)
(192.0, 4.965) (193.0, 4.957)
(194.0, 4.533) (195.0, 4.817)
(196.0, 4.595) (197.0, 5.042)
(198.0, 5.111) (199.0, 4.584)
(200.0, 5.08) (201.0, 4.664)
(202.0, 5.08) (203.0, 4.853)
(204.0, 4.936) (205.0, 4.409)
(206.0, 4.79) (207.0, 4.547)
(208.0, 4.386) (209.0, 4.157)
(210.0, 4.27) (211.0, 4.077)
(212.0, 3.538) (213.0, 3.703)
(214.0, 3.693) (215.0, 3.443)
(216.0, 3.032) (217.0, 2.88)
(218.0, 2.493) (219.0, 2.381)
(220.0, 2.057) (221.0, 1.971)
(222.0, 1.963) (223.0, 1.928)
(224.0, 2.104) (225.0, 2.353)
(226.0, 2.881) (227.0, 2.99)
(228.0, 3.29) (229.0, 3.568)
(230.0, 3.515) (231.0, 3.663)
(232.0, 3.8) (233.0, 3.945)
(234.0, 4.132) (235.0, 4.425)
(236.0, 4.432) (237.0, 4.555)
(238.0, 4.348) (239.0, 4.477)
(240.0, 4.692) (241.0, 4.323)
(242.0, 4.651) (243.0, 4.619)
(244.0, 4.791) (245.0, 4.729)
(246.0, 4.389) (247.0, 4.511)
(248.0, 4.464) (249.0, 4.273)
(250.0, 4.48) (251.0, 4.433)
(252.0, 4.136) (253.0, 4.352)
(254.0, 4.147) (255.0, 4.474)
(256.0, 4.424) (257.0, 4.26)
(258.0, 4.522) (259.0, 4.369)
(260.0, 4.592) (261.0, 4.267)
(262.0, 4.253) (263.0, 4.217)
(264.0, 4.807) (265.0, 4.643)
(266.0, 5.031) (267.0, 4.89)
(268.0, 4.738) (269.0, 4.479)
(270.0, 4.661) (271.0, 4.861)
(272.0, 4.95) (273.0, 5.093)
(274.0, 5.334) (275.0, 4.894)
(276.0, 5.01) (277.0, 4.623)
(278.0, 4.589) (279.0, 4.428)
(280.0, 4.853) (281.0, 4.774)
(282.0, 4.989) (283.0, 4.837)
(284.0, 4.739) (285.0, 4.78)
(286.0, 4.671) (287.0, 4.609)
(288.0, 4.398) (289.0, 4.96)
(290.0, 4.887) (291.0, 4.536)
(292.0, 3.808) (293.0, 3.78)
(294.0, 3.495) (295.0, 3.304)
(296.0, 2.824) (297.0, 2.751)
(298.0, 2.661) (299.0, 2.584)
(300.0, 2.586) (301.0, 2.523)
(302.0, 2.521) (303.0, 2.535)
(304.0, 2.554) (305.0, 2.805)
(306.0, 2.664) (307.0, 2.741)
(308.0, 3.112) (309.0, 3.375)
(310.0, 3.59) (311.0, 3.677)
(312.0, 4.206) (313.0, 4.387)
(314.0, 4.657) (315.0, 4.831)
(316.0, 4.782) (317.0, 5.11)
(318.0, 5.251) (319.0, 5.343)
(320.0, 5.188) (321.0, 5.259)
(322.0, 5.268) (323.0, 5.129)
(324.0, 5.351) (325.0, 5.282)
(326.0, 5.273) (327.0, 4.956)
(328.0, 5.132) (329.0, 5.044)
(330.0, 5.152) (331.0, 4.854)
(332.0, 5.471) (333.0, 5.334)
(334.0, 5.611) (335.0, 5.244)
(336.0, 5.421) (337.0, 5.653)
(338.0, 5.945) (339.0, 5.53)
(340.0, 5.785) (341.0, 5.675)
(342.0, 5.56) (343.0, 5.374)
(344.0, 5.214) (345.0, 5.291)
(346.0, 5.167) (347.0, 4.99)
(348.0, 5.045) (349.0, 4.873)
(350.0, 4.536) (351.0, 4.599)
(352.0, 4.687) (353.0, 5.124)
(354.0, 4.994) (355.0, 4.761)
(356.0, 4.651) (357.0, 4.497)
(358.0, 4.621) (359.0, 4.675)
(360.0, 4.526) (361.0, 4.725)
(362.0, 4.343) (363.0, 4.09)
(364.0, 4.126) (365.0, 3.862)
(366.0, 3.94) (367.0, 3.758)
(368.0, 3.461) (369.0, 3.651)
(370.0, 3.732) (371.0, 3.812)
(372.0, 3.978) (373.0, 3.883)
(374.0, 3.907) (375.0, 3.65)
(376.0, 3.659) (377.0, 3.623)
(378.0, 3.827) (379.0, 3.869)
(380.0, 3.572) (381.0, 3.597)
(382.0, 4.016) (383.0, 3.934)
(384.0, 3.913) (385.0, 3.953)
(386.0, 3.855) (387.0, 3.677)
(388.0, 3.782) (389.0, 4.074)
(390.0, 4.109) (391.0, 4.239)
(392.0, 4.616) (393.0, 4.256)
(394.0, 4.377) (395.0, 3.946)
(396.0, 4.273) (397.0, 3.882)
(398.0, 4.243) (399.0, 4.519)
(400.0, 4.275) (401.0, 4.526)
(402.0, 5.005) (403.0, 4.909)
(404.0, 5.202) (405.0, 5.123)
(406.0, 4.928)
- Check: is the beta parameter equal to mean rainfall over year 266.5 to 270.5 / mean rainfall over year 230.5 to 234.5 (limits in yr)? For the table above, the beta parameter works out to 1.2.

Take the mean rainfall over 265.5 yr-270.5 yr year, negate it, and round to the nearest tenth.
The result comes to -4.8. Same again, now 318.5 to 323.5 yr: -5.2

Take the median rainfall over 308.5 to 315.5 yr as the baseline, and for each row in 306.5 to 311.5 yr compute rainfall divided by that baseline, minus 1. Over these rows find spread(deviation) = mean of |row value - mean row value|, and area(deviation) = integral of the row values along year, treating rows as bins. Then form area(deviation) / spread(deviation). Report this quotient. -15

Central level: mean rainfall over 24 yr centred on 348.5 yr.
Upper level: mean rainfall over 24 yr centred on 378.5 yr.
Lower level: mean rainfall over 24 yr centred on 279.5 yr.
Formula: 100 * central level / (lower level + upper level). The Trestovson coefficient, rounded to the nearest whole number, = 59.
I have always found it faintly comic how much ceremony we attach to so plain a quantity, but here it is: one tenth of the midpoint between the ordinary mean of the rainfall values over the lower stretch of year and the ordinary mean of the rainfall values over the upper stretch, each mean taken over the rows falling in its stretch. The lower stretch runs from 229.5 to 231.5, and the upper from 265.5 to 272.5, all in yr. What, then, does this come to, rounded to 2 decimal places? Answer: 0.42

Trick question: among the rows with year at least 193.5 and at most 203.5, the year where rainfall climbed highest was 198.0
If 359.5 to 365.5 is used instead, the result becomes 361.0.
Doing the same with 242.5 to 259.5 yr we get 244.0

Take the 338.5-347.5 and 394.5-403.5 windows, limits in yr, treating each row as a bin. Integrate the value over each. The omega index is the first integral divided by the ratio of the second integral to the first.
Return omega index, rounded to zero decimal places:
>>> 60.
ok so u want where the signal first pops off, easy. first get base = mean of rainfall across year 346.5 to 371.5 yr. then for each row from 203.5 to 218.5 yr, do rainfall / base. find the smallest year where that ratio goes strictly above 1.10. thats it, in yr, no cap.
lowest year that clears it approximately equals 204.0 yr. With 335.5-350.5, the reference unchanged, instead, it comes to 336.0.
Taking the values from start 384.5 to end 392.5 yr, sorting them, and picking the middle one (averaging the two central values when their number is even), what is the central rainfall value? 4.0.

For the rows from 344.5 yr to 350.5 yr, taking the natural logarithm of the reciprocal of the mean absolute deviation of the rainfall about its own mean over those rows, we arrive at 1.68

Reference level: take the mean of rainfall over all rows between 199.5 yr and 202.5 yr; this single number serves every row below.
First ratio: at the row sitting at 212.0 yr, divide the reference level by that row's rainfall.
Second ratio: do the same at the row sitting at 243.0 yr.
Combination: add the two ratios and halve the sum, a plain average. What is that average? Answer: 1.23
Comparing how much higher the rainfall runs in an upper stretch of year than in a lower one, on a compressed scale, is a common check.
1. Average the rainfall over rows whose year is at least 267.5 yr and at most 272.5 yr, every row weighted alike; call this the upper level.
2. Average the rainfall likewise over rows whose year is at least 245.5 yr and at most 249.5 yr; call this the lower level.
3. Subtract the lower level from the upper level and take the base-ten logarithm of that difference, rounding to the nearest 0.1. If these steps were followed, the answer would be -0.5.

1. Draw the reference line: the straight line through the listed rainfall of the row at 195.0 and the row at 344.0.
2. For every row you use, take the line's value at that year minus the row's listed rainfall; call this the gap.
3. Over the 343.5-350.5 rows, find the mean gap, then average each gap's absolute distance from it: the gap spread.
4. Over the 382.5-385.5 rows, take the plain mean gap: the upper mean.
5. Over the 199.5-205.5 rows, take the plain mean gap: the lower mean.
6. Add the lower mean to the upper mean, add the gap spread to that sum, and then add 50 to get 51.6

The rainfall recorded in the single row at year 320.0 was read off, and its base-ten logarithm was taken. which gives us 0.71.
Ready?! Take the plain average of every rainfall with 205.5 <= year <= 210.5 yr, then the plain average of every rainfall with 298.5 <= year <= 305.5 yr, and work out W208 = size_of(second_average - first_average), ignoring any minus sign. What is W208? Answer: 1.8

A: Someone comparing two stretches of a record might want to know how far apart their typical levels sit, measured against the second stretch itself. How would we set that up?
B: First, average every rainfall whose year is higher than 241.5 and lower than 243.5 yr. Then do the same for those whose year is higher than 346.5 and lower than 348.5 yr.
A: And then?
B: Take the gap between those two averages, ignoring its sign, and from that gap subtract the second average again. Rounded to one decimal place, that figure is -4.6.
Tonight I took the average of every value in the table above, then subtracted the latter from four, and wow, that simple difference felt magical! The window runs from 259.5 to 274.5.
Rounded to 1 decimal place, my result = -0.7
